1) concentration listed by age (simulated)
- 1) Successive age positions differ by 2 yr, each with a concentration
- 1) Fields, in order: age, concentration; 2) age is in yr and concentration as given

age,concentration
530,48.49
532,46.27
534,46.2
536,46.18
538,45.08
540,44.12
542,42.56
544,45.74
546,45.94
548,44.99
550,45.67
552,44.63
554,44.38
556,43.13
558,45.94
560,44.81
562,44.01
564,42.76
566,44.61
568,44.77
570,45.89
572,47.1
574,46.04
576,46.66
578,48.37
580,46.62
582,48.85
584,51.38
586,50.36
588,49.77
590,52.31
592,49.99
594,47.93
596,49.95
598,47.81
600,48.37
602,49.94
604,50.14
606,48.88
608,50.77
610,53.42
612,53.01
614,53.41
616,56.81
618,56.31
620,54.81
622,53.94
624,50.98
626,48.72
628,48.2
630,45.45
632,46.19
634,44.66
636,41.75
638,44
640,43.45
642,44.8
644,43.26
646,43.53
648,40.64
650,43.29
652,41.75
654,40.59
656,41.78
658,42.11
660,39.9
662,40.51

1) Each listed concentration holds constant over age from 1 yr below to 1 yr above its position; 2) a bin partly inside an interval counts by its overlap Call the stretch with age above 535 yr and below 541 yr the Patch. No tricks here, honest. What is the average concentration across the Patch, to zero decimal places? 45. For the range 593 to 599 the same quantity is 49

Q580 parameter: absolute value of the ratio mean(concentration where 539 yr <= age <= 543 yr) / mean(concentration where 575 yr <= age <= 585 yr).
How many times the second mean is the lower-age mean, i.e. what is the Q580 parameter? 0.90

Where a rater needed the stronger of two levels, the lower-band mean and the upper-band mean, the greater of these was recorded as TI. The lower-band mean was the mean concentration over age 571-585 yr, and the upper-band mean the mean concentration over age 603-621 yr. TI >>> 53.1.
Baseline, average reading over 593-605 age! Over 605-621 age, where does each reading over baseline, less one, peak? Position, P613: 616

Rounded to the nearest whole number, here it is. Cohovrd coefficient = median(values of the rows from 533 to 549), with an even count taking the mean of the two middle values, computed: 45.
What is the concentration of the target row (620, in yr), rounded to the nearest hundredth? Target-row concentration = 54.81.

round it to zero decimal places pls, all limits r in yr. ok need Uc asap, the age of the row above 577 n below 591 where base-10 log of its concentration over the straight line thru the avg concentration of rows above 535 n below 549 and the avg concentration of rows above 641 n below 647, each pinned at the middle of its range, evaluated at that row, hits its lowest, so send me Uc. 580 yr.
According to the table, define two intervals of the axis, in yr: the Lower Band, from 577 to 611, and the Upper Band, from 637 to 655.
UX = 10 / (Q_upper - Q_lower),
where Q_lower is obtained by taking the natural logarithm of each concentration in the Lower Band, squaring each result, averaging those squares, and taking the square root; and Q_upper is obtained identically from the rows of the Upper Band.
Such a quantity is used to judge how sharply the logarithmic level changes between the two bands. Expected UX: -67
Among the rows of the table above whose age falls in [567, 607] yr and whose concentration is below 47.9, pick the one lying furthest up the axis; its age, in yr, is 598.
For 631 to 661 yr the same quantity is 660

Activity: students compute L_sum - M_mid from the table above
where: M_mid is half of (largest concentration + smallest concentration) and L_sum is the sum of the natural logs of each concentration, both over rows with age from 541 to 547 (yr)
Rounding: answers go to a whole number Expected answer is -33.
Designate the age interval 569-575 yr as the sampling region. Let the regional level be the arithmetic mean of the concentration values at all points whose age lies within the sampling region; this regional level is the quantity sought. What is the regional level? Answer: 46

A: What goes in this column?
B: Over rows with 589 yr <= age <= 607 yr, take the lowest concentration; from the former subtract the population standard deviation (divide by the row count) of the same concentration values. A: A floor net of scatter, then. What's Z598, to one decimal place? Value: 46.5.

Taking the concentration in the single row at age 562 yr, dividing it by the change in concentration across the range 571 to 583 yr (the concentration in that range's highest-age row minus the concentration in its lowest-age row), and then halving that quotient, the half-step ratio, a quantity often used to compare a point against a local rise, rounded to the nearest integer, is 13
